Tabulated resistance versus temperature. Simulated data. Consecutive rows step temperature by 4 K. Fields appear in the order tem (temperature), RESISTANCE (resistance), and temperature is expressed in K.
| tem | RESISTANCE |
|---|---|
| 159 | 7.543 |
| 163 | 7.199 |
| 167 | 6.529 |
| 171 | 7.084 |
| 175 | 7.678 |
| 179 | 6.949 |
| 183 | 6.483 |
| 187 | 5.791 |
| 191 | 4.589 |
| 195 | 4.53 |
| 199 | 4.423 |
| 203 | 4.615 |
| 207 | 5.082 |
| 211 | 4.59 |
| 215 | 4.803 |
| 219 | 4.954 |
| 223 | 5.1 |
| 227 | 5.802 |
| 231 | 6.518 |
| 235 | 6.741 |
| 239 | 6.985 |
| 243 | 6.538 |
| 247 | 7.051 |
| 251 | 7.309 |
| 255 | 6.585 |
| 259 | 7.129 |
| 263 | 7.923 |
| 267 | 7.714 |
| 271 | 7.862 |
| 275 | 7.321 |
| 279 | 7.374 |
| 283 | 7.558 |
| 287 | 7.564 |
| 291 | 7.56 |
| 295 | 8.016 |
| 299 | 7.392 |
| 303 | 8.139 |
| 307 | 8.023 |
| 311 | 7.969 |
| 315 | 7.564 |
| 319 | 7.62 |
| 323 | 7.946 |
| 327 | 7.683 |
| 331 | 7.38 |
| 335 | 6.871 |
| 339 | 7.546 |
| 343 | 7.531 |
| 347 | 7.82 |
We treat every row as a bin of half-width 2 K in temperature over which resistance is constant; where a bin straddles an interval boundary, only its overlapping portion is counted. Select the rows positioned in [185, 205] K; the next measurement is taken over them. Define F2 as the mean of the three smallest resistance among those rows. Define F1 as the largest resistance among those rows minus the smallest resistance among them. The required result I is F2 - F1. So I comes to 3.1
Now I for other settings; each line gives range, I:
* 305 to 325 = 7.3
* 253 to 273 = 5.8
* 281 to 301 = 6.9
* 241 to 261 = 6.0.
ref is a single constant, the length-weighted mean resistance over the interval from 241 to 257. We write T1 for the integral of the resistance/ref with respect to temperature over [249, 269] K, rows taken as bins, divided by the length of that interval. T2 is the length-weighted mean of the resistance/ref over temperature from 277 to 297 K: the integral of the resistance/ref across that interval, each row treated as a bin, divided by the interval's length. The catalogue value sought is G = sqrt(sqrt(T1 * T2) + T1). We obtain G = 1.47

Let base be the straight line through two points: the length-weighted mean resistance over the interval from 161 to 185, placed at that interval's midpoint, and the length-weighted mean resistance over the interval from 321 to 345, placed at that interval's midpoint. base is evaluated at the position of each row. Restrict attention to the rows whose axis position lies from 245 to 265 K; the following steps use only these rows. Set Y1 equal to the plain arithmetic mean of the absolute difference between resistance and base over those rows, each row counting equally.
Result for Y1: 0.34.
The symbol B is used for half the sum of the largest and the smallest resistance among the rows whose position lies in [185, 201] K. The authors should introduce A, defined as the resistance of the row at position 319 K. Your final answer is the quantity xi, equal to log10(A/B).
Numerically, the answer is 0.2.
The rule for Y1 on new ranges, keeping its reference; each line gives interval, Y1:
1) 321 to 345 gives 0.24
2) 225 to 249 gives 0.58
